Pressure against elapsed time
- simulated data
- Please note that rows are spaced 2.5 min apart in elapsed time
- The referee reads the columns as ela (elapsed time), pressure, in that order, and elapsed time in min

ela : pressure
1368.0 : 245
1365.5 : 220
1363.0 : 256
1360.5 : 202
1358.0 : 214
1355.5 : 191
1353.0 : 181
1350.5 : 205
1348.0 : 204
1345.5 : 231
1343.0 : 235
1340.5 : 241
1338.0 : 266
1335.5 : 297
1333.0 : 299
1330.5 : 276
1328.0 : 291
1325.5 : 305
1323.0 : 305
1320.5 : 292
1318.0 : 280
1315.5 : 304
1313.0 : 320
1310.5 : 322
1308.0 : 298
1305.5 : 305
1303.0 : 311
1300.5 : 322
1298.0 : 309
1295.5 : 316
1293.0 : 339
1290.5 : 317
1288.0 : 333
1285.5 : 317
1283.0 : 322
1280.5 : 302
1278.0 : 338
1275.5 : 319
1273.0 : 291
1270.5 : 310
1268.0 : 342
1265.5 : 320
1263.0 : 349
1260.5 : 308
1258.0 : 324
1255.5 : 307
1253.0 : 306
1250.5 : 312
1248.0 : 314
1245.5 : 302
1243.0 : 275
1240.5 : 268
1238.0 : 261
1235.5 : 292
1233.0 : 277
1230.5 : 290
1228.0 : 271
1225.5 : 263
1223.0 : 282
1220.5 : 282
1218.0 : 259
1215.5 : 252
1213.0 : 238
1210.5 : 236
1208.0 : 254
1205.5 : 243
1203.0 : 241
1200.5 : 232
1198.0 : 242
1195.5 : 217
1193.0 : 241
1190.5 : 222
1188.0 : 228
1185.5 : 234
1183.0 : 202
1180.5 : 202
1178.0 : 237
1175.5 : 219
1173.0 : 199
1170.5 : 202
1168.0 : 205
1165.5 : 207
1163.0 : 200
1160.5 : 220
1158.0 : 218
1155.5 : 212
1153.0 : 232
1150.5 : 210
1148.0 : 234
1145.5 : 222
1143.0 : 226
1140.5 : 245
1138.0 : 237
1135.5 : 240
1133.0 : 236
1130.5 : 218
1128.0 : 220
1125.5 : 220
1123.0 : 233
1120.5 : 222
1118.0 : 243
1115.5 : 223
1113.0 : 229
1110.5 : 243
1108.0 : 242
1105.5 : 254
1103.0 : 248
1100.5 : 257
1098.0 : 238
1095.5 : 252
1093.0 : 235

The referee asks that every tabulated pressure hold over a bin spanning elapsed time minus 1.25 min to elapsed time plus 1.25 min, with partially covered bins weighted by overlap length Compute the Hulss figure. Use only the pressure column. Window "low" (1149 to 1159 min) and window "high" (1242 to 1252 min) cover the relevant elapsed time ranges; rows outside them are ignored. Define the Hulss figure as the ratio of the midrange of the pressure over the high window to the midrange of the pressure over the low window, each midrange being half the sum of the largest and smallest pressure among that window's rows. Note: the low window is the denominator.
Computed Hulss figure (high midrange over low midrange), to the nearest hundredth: 1.33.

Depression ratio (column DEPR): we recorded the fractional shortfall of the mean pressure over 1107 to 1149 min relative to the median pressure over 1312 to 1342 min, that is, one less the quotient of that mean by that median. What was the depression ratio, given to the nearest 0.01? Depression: 0.21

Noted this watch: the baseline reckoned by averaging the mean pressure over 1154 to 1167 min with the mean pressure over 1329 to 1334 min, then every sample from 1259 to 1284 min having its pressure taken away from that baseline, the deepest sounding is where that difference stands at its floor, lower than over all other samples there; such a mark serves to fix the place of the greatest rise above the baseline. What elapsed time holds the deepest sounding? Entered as 1263.0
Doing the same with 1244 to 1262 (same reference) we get 1258.0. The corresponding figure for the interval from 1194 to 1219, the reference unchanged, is 1218.0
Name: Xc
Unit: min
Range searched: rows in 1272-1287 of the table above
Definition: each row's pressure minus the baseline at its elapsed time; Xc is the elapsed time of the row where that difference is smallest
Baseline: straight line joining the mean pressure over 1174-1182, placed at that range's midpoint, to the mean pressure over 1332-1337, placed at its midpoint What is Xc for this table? 1273.0 min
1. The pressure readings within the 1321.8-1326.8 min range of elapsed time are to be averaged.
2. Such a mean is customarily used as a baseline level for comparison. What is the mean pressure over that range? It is 305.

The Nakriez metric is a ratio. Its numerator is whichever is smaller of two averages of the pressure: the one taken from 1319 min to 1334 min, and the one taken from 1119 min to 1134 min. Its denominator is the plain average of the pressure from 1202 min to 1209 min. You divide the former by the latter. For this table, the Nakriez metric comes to 0.91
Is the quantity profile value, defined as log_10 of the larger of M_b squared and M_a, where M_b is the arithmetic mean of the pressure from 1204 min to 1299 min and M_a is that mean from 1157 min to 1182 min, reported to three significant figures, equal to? 4.94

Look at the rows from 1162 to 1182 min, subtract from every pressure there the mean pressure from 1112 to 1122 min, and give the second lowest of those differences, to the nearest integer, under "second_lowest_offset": -29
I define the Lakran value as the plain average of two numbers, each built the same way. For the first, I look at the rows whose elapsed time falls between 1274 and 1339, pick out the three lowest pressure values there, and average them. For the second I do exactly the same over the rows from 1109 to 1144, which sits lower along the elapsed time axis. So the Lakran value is 247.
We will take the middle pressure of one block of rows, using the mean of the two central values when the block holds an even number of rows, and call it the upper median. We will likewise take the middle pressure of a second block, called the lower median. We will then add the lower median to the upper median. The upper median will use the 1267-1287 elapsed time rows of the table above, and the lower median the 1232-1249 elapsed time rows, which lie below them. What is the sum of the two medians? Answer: 595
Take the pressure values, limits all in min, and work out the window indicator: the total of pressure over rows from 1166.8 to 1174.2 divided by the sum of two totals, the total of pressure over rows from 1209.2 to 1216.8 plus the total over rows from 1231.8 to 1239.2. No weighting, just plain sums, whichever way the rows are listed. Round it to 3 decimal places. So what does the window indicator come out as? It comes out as 0.389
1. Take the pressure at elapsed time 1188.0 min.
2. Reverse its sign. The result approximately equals -228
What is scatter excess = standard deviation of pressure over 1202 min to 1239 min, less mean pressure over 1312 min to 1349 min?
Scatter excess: -258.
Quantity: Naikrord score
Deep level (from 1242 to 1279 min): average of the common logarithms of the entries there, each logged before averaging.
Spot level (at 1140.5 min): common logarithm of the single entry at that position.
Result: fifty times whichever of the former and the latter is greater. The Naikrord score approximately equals 125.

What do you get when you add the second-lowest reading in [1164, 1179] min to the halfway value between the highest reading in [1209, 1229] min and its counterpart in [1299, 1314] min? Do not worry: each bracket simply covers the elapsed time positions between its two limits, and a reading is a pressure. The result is 504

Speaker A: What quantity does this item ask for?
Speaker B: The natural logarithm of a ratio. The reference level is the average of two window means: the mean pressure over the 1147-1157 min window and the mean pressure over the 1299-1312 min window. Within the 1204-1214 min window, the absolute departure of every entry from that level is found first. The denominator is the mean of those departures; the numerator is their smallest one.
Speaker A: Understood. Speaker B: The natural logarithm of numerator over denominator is -0.63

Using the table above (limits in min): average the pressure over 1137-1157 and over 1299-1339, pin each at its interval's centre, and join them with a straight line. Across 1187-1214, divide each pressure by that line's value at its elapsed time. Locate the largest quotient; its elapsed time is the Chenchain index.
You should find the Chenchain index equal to 1208.0 min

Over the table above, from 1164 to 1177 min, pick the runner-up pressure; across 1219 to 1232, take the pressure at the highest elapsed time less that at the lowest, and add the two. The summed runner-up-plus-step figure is 215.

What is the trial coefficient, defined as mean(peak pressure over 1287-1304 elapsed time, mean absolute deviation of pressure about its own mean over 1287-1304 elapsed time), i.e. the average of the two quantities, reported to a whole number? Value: 174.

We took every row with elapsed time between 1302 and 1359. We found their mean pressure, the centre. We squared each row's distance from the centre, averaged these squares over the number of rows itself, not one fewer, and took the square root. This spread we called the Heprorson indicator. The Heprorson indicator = 44.0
